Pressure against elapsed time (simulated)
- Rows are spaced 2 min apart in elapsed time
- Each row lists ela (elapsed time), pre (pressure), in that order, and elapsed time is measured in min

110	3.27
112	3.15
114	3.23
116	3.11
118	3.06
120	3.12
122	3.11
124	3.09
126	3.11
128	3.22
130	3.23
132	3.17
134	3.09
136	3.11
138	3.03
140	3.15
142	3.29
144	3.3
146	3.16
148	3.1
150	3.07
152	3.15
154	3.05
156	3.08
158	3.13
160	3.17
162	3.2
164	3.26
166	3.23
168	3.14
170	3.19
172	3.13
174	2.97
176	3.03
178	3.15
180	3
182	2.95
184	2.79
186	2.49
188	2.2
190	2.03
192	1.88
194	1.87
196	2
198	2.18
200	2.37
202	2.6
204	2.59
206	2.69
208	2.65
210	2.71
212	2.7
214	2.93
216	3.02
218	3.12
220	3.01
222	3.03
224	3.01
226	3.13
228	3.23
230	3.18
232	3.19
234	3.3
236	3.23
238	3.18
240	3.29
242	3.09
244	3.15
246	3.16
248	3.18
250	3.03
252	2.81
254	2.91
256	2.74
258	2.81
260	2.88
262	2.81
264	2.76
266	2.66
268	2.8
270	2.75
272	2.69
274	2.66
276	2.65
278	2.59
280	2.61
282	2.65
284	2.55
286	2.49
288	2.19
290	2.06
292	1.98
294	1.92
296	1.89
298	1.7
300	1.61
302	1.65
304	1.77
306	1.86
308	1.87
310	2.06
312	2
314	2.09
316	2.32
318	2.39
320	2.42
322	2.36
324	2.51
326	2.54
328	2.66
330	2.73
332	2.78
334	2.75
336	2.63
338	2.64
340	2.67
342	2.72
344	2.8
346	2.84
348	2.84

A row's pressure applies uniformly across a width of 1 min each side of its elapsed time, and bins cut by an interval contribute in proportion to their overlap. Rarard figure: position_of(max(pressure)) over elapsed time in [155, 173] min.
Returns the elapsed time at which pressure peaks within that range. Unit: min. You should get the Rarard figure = 164 min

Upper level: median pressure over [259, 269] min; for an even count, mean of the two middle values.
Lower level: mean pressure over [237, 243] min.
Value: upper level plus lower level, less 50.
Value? -44.0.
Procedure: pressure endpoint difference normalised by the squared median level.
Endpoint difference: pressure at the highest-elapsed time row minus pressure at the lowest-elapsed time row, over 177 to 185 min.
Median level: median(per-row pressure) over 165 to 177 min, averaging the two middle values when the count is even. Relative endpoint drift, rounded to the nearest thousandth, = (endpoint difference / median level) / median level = -0.037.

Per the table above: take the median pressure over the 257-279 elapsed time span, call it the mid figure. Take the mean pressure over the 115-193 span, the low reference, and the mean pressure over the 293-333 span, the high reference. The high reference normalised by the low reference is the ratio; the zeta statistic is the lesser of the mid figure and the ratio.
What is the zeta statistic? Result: 0.71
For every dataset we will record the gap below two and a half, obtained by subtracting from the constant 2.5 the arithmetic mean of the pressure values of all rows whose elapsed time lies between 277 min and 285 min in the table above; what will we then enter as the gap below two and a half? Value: -0.1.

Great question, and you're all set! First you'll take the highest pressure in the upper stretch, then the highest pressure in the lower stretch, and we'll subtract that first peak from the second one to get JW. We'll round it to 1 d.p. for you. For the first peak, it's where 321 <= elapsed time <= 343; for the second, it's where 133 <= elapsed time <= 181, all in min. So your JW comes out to 0.5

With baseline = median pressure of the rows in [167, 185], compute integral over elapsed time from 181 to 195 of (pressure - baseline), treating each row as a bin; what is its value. -10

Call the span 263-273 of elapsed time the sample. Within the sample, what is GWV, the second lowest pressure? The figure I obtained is 2.69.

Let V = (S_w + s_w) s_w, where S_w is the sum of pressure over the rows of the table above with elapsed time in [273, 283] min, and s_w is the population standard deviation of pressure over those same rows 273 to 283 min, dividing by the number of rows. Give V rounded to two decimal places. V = 0.36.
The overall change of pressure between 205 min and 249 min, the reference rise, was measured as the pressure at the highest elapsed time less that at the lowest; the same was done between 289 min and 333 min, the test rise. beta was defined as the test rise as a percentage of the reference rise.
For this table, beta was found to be 147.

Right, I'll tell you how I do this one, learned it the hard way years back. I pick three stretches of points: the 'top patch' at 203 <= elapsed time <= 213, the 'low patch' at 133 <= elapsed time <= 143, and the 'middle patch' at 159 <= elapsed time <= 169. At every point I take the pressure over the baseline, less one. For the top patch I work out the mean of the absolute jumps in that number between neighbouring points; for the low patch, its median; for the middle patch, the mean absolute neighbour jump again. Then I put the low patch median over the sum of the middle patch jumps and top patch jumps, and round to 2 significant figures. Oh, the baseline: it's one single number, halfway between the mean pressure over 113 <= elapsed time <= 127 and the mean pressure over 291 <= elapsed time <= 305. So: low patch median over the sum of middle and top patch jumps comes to 6.3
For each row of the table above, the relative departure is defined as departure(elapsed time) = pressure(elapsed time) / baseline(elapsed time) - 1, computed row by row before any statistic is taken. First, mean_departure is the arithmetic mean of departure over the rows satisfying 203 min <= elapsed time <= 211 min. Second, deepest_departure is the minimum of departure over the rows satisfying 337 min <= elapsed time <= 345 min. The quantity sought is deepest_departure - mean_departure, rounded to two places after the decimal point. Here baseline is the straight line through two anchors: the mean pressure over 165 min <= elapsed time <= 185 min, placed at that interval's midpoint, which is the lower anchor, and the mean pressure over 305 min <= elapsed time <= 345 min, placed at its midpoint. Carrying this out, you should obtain 0.20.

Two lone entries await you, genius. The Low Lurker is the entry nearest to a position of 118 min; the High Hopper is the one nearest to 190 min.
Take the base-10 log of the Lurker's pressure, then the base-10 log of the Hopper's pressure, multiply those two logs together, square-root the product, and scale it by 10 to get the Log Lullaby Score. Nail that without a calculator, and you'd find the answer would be 3.9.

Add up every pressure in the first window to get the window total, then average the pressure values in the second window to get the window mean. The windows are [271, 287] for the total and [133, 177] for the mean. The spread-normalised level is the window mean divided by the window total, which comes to 0.15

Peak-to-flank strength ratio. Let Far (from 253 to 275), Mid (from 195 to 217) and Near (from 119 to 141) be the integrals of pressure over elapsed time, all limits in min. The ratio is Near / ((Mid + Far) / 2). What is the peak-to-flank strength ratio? 1.17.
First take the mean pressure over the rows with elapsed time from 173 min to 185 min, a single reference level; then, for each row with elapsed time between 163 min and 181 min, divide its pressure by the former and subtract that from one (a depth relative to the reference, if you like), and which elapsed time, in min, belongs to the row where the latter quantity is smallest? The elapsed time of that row 164 min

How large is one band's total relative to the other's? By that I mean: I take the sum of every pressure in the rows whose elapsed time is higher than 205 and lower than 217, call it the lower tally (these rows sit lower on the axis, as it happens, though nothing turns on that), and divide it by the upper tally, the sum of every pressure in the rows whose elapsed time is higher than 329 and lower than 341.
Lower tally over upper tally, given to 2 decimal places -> 1.03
